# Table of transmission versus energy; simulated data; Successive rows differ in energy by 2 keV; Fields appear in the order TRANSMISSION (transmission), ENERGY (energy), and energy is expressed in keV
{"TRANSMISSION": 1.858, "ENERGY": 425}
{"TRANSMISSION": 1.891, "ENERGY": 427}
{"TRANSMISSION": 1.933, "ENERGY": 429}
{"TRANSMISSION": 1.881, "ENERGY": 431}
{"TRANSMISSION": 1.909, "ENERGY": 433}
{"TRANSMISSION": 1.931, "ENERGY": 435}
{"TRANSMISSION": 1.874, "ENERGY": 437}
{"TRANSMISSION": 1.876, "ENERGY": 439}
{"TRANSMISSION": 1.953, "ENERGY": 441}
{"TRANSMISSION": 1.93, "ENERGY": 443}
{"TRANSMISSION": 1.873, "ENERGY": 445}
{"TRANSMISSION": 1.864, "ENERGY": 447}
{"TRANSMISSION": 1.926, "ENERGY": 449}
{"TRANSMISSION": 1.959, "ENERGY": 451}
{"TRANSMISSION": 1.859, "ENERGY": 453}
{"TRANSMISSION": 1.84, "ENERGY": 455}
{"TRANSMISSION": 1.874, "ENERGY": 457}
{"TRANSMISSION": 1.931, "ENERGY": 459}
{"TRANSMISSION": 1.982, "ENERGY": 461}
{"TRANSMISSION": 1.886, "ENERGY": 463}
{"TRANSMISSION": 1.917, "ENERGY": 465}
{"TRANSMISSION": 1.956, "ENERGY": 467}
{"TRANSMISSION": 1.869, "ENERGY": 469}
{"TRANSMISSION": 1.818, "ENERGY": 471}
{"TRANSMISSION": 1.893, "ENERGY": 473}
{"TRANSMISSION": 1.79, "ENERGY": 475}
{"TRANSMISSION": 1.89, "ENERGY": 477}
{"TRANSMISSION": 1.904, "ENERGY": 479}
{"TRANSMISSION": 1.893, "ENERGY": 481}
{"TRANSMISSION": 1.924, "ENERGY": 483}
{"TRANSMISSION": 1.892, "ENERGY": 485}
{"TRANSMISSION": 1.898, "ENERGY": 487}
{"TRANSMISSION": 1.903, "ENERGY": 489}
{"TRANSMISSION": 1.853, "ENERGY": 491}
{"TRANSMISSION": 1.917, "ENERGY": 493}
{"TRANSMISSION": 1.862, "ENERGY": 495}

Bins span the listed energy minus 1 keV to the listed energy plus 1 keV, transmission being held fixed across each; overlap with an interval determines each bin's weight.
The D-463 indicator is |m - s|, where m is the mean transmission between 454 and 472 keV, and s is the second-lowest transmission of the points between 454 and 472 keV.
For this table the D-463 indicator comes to 0.057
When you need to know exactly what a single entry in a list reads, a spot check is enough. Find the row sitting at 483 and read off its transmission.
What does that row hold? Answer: 1.924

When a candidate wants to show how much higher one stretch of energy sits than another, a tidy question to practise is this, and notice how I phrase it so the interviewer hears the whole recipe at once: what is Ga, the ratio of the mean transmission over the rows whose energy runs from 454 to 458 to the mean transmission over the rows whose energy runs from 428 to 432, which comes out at 0.97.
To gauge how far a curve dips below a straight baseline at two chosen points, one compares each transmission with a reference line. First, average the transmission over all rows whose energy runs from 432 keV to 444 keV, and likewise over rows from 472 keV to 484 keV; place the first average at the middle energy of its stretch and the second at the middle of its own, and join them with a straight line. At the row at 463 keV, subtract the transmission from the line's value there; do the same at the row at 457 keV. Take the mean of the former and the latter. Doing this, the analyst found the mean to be 0.02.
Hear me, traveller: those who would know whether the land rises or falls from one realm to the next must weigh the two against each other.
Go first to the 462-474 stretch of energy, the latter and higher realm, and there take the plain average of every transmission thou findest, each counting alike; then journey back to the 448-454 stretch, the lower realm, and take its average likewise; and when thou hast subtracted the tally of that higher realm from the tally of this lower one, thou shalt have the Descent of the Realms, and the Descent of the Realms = 0.02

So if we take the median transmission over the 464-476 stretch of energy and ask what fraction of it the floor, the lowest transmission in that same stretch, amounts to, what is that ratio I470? 0.952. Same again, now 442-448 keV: 0.995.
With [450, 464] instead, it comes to 0.976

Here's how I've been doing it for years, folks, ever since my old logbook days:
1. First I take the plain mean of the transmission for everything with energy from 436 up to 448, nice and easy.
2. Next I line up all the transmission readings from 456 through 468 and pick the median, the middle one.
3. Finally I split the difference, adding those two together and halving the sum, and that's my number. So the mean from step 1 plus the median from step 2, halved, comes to 1.91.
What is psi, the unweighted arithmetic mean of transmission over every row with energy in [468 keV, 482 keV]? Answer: 1.87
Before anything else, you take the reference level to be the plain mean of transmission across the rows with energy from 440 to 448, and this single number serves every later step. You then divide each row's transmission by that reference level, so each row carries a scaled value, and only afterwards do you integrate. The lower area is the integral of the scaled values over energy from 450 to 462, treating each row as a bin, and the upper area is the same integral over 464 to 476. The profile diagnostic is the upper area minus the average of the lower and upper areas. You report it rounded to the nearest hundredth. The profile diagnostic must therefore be -0.11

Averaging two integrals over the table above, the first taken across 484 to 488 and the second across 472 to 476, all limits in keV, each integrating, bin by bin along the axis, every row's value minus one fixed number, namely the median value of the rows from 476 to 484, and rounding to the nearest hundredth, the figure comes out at -0.12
